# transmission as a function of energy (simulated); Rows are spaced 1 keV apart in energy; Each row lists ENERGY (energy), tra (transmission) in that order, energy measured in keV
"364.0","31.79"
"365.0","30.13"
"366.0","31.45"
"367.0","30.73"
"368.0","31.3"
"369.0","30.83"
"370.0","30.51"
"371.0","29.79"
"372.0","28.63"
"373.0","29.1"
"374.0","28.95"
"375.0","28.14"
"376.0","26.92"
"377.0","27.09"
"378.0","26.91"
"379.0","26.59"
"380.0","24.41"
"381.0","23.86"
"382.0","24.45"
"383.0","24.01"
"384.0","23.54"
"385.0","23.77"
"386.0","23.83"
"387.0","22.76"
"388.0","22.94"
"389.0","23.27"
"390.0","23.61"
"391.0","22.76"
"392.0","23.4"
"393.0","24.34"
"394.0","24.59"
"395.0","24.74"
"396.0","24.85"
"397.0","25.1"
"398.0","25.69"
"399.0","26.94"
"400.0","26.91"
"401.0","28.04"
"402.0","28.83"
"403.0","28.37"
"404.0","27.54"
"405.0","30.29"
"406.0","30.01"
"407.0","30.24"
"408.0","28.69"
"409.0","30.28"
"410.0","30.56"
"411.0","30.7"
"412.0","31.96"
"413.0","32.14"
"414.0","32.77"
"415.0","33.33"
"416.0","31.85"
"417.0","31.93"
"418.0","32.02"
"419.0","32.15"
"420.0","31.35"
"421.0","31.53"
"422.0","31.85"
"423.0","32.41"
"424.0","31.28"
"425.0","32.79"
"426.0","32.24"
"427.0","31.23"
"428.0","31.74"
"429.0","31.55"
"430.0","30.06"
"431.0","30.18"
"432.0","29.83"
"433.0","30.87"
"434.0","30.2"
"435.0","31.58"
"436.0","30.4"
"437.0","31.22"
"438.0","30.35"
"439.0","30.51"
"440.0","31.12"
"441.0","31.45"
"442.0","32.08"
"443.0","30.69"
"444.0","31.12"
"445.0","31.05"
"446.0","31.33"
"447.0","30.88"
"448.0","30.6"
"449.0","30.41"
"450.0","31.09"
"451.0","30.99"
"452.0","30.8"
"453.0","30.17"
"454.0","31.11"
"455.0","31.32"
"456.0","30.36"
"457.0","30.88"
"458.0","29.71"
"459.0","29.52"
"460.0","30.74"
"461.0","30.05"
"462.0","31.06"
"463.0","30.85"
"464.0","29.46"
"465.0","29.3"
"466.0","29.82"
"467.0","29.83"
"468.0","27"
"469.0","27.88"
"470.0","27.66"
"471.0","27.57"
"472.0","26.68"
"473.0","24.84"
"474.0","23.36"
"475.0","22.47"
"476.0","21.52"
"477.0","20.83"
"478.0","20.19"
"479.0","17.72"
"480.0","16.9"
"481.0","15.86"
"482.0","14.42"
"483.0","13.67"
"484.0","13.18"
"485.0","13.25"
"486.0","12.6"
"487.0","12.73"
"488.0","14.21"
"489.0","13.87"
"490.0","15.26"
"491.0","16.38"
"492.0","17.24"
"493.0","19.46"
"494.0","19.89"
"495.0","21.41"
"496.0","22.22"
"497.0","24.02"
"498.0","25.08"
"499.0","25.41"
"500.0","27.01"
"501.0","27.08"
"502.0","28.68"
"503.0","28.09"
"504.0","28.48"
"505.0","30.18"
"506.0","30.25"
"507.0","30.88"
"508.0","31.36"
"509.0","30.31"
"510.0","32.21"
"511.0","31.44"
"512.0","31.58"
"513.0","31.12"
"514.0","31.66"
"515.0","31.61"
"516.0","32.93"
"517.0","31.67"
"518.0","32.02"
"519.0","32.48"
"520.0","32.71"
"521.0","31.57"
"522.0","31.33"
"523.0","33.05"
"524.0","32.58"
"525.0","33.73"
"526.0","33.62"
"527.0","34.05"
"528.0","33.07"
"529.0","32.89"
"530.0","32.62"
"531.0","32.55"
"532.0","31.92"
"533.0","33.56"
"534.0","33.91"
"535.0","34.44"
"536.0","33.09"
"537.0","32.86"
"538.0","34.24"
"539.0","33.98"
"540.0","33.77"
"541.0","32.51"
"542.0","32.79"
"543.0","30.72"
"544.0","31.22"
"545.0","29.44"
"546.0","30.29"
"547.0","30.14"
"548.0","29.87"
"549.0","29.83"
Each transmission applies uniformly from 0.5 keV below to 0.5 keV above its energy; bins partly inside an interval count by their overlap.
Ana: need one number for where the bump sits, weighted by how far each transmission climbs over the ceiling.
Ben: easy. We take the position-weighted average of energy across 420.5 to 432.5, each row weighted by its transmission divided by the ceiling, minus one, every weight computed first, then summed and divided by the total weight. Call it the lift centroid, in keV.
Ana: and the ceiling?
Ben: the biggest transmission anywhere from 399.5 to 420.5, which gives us 427.6 keV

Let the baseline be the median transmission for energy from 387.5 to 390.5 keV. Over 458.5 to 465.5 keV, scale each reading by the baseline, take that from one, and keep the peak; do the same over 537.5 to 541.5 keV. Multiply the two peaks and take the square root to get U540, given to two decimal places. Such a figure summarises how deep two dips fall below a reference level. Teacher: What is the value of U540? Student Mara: 0.32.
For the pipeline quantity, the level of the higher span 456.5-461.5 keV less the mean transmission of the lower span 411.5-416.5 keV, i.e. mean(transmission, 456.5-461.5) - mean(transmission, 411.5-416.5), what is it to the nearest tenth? -2.2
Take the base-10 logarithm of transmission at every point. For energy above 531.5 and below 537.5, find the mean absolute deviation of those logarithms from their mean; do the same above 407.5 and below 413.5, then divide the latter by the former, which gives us 1.4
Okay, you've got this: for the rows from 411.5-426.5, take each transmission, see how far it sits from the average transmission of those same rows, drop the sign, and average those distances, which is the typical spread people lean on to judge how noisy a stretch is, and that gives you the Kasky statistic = 0.4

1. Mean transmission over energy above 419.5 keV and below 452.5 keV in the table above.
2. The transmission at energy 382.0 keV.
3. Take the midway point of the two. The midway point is 27.8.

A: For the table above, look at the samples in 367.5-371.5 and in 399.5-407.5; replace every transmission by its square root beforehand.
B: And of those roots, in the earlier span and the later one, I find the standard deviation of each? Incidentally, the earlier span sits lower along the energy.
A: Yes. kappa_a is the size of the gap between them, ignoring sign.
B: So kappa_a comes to 0.063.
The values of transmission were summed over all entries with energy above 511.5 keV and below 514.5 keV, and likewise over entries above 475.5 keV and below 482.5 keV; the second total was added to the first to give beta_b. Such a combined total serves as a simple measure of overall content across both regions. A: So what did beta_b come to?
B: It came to 222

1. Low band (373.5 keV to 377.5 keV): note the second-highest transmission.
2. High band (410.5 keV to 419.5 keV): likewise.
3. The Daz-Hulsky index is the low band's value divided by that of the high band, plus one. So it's 1.86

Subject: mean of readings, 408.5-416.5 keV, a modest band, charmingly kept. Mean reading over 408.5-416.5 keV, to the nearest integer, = 32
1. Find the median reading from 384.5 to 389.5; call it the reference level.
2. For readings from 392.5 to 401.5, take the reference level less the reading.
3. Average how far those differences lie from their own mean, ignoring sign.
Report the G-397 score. 1.1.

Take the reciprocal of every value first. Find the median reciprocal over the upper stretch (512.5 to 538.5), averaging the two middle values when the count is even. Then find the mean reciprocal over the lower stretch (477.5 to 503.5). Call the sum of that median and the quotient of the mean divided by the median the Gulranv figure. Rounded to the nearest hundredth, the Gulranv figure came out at 1.88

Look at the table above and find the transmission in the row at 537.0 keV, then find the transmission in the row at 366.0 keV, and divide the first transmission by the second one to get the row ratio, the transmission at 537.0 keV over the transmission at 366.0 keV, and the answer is 1.04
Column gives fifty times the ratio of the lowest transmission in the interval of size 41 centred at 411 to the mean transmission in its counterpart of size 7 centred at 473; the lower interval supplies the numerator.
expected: 46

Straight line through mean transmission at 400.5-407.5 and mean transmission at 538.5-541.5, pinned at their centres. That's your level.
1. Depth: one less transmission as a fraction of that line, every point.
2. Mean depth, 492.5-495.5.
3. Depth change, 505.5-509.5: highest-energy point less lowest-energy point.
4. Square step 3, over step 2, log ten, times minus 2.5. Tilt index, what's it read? 14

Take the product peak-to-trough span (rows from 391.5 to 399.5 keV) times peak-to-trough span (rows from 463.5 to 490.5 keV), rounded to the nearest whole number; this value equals 61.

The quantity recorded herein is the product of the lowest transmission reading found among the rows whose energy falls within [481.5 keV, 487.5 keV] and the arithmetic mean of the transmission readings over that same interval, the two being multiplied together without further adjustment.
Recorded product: 168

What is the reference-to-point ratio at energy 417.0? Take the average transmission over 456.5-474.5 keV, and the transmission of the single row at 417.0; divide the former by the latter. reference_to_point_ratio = 0.90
